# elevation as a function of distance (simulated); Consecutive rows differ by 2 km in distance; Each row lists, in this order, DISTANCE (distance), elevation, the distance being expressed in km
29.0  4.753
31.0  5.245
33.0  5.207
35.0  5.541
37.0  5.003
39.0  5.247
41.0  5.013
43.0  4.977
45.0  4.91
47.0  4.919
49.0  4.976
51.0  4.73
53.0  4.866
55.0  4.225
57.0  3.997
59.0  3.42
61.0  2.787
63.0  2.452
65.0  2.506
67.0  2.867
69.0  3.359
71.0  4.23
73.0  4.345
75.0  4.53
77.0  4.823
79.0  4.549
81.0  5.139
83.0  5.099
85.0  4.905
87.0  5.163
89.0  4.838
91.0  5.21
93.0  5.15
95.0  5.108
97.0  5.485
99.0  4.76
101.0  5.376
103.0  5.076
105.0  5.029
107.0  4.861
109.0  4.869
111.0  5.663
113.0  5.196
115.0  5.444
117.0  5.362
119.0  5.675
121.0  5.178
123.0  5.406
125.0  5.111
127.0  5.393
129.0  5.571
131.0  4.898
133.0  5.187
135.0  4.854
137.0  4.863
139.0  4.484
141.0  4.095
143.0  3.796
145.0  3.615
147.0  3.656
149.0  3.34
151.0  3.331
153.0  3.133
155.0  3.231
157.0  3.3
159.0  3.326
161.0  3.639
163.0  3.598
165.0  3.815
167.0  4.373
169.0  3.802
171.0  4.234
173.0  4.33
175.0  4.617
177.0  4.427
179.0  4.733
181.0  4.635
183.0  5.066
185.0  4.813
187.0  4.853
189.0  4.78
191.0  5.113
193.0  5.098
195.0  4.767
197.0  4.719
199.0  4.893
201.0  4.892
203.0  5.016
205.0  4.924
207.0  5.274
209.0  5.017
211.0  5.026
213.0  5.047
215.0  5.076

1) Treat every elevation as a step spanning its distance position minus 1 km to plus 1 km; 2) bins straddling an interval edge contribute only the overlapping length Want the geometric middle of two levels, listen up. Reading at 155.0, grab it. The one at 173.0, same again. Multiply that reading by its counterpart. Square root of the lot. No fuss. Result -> 3.7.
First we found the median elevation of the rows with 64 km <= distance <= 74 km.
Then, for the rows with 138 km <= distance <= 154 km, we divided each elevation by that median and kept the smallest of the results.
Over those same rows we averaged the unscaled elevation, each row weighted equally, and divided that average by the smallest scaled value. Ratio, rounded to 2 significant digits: 3.9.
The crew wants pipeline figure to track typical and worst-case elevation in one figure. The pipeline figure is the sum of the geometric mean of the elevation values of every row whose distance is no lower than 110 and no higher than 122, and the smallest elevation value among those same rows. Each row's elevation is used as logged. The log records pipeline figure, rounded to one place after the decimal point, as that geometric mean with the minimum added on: 10.6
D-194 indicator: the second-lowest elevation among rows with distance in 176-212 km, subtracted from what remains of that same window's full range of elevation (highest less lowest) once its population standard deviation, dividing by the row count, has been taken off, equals -4.0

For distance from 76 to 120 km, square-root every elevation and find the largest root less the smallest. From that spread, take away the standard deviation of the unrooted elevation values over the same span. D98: -0.04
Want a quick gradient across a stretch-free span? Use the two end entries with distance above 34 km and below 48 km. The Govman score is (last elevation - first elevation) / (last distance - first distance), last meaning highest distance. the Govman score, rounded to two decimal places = -0.05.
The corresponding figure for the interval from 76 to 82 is 0.08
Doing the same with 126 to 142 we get -0.09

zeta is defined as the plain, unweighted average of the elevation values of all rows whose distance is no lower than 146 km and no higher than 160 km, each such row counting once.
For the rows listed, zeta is 3.3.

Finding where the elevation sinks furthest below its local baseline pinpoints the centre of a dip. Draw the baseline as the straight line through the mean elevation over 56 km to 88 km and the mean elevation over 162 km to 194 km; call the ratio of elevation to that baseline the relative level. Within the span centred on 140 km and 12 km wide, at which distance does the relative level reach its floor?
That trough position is 145.0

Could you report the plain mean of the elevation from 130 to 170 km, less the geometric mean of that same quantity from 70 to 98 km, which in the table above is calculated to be -1.0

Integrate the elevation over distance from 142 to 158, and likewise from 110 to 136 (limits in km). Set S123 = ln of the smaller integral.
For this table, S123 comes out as 4.0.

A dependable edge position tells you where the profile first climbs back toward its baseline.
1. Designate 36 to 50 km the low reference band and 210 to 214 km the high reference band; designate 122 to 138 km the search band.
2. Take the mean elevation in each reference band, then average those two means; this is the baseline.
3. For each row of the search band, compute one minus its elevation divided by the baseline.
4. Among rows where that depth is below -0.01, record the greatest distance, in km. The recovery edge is 133.0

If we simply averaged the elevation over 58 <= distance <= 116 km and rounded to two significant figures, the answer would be 4.6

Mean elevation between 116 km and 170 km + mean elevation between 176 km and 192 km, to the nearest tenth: 9.1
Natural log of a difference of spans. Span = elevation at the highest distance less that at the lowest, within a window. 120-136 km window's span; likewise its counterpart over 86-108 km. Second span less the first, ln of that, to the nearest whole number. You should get -4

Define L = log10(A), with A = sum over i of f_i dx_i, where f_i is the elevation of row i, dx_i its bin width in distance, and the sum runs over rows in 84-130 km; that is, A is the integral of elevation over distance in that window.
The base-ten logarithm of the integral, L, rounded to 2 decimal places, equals 2.38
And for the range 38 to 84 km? 2.29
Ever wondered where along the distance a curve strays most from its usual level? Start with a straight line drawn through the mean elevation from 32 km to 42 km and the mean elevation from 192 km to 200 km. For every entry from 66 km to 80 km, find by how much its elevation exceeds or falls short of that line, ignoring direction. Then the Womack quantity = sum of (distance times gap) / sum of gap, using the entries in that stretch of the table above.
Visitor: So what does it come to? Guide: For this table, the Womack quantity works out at 70.7 km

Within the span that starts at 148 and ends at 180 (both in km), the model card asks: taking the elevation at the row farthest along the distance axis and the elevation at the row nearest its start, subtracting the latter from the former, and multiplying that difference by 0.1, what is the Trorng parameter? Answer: 0.14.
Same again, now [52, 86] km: 0.00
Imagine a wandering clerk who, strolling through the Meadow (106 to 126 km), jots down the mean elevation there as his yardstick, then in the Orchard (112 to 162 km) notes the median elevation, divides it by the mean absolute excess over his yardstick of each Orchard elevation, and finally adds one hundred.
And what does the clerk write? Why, 105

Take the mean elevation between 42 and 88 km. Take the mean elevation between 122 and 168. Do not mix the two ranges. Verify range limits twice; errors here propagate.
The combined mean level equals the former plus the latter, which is 8.4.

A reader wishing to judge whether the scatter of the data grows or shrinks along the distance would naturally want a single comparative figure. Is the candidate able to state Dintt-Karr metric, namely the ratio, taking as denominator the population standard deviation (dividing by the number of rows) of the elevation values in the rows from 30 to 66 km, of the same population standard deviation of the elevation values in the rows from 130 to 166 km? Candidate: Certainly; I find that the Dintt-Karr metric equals 0.67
